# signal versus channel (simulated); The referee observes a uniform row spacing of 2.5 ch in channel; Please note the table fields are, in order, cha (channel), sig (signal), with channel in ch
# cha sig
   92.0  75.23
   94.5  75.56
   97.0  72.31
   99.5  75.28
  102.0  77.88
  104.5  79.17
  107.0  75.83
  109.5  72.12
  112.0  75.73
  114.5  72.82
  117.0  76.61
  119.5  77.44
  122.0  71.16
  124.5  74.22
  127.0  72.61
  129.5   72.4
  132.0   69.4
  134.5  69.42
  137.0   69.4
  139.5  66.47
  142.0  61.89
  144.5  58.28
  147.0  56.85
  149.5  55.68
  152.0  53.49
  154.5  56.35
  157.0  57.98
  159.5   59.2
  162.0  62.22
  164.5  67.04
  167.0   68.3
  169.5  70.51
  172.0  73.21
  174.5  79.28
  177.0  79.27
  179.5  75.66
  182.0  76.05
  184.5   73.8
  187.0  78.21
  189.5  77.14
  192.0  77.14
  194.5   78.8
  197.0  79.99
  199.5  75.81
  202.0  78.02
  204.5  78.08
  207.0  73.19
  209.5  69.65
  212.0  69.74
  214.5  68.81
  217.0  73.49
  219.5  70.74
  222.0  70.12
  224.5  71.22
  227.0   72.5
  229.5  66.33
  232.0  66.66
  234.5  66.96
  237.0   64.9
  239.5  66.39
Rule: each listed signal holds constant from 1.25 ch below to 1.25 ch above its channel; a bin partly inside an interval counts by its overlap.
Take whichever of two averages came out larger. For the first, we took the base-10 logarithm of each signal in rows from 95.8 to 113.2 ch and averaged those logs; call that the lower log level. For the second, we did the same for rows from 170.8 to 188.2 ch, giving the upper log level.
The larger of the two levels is 1.88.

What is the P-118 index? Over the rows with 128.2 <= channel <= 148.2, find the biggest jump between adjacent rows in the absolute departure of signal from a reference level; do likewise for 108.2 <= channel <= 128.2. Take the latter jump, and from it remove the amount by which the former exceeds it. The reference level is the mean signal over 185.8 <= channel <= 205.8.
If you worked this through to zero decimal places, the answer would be 8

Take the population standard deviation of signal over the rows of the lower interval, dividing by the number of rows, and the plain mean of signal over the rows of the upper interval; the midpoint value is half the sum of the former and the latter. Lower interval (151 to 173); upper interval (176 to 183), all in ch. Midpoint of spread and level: 41.7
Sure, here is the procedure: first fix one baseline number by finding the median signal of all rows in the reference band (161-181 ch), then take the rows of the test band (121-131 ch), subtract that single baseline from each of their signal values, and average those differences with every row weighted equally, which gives 0.7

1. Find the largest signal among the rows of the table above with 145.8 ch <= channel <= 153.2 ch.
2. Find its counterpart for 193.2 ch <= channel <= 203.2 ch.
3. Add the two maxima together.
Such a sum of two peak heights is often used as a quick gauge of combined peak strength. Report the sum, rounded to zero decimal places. 137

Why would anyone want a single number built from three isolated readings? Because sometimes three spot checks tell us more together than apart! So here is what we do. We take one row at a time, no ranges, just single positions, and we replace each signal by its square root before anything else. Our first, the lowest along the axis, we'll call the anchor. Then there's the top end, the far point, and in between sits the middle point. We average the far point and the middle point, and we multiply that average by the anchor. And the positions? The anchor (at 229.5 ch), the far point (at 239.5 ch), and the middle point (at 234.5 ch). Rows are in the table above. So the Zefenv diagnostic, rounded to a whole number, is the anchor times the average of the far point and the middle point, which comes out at 67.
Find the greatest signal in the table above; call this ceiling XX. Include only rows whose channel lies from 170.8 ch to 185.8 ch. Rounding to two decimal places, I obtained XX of 79.28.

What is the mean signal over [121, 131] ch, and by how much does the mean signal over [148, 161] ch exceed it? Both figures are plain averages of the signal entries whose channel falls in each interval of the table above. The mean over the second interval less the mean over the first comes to -16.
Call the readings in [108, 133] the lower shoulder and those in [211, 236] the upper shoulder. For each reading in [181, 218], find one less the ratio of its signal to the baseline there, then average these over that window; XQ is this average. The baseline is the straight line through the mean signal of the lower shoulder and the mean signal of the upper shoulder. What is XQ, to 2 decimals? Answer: -0.07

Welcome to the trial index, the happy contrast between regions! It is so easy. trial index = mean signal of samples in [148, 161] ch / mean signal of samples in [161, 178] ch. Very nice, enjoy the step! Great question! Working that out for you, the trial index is 0.79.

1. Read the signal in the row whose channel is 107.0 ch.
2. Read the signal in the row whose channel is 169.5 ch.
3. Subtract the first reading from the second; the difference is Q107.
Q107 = -5.3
